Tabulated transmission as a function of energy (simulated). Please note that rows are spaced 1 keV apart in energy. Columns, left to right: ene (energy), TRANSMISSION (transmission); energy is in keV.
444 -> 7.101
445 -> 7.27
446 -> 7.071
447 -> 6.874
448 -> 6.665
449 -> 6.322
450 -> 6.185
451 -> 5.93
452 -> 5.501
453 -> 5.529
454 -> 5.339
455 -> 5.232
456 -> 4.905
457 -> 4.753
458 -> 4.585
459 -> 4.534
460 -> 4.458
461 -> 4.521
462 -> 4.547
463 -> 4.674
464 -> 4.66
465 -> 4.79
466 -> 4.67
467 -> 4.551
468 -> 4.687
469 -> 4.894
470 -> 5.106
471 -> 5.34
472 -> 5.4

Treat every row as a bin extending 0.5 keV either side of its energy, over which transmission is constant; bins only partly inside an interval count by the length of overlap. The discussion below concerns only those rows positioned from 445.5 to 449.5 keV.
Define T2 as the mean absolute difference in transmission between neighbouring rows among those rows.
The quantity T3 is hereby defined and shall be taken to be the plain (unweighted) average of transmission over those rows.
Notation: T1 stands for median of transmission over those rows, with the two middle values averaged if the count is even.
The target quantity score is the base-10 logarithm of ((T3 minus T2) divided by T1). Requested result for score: -0.019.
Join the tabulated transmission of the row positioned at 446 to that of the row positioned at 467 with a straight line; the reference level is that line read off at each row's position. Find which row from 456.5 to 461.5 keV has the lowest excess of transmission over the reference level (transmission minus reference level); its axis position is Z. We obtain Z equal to 458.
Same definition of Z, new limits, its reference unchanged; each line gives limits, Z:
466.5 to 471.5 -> 467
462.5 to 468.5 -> 463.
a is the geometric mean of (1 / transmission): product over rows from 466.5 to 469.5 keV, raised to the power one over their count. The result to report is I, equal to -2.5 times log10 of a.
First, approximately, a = 0.212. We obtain 1.68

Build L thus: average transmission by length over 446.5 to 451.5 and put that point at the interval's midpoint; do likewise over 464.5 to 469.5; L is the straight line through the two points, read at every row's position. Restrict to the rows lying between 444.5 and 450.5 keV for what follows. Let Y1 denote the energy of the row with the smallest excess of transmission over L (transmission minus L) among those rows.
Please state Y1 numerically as 450 keV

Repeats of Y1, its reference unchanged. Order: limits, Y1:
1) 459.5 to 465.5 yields 460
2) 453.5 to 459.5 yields 458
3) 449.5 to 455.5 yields 452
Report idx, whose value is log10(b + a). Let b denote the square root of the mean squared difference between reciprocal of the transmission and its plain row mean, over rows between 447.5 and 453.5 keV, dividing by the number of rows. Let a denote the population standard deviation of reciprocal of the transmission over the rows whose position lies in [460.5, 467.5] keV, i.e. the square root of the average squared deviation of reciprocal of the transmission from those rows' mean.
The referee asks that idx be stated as -1.80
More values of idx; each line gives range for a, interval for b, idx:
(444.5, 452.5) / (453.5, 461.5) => -1.56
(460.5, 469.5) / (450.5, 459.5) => -1.65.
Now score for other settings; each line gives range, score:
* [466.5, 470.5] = -0.015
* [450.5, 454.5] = -0.012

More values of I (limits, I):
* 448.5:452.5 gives 1.94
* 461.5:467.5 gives 1.67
